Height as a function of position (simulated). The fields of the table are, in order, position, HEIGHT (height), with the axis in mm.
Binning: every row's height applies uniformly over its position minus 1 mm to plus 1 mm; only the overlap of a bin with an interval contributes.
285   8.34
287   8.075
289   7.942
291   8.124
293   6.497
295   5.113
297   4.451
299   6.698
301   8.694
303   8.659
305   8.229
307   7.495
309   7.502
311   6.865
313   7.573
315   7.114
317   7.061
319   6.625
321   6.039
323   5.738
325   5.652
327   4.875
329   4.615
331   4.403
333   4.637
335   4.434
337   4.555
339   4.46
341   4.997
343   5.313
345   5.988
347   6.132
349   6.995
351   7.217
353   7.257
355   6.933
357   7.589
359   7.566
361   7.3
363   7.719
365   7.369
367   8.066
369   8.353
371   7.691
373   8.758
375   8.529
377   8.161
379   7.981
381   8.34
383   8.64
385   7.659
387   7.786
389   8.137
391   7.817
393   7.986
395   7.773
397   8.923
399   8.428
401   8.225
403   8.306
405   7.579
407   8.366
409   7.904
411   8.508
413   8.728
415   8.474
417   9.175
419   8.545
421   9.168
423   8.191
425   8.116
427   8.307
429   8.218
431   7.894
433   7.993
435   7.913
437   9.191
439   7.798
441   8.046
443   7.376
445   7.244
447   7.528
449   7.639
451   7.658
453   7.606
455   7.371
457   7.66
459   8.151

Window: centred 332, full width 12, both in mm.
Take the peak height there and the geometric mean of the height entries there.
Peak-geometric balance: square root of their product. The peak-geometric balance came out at 4.73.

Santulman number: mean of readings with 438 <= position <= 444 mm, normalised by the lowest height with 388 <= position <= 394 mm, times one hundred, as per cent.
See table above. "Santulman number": 99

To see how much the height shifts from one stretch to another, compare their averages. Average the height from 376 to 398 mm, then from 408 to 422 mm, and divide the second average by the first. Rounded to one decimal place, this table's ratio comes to 1.1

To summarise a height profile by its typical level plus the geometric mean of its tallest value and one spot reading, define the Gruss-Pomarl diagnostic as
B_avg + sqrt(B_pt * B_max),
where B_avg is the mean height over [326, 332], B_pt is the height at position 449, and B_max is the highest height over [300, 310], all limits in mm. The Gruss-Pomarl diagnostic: 12.8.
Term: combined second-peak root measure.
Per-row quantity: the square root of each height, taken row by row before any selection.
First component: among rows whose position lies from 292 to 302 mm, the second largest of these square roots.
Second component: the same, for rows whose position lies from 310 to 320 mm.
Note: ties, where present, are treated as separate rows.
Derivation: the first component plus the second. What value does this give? 5.26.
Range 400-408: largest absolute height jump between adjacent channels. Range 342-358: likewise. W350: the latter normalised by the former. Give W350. 1.1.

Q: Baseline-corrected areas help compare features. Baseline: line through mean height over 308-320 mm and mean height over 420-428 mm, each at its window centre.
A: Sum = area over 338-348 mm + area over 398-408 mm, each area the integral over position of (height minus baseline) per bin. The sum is -21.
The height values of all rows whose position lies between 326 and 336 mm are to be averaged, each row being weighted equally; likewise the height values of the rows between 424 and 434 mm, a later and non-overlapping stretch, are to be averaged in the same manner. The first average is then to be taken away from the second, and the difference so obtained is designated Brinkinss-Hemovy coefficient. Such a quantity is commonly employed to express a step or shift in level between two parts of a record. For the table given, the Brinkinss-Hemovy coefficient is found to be 3.5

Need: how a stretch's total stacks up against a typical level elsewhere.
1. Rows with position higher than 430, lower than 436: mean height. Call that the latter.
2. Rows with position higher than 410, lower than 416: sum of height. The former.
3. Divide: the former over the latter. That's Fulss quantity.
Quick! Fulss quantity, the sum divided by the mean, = 3.24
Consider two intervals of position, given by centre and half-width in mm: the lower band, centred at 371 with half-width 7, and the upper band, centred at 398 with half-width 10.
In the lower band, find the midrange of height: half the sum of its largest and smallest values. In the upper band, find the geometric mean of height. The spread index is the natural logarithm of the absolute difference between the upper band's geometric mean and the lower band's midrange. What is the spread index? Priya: -2.5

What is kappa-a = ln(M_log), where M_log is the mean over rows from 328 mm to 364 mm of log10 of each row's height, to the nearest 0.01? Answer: -0.26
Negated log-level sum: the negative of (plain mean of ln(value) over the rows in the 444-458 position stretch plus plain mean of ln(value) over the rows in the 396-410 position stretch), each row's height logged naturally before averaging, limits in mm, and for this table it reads -4.13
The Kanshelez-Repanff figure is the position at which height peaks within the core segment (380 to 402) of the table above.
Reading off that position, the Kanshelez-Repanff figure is 397 mm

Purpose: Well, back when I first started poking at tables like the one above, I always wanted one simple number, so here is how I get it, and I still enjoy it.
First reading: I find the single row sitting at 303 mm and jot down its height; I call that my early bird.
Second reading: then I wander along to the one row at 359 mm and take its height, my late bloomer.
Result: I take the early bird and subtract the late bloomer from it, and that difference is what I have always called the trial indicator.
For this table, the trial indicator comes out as 1.1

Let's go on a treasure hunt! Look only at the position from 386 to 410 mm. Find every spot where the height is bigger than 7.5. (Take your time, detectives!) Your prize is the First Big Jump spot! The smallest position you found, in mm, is 387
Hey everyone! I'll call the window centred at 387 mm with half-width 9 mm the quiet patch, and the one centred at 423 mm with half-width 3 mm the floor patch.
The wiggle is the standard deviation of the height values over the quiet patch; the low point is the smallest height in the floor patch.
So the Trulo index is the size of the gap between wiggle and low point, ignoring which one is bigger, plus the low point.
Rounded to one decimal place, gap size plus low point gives 15.9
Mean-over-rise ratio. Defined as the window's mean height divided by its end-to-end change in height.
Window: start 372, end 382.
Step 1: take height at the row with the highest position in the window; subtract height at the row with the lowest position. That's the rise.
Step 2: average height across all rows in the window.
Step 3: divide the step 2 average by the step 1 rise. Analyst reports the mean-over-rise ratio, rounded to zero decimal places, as -20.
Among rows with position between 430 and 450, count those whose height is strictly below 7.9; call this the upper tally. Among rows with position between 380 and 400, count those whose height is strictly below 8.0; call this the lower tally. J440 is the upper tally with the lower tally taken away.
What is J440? 1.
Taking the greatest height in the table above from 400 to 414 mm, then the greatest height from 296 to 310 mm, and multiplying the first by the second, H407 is 76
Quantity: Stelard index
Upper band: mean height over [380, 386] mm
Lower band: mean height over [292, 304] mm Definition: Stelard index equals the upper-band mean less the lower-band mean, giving 1.5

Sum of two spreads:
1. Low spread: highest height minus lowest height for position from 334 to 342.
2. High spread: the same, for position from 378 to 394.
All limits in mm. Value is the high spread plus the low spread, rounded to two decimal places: 1.54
